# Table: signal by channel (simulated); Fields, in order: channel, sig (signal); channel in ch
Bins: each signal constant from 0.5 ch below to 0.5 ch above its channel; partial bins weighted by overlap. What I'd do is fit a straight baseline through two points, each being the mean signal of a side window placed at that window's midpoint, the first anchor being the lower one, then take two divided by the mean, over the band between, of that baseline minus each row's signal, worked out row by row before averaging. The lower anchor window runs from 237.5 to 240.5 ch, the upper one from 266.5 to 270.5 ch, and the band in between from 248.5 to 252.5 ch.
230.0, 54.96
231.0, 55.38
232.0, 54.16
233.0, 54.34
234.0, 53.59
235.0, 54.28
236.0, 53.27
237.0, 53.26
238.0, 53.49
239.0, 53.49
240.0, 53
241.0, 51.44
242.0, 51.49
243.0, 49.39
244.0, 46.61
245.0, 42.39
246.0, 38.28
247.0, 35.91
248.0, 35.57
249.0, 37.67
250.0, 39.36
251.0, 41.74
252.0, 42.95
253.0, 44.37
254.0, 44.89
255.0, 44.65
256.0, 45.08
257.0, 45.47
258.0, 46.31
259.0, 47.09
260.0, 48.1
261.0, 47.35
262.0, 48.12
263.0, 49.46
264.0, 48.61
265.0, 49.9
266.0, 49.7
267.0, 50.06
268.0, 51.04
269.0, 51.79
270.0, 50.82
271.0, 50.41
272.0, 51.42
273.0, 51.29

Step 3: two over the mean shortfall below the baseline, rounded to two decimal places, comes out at 0.17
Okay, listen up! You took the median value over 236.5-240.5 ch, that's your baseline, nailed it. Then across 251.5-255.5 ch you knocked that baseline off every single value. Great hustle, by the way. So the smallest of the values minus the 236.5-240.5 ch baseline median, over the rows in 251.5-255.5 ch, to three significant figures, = -10.4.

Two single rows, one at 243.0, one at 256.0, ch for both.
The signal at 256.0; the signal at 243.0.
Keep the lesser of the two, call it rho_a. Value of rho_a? 45.1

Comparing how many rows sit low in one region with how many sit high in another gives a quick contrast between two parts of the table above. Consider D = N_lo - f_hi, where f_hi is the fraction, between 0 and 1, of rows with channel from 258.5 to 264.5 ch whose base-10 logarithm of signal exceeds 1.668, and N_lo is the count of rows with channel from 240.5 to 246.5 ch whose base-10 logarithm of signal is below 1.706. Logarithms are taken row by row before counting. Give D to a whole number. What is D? 3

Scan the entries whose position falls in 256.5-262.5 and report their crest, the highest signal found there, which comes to 48.12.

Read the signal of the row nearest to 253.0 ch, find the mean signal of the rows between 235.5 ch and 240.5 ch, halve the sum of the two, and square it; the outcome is 2385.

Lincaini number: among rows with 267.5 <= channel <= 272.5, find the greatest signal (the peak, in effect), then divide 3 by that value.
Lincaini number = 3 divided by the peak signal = 0.058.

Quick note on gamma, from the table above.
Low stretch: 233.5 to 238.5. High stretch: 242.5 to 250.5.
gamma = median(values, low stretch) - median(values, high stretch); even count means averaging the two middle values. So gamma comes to 15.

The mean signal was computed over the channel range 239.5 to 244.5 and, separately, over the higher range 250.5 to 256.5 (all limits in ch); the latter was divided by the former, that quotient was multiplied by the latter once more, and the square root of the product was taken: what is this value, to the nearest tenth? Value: 6.2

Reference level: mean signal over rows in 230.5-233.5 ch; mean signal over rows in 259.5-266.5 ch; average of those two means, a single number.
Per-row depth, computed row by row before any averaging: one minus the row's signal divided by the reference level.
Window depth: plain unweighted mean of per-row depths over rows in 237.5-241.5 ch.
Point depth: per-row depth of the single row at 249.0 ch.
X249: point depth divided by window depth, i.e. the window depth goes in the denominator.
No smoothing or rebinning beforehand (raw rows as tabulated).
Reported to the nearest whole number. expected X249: -12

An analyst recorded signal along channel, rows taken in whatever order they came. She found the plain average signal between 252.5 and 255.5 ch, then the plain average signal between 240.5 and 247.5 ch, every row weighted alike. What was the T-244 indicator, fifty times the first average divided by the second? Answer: 49.5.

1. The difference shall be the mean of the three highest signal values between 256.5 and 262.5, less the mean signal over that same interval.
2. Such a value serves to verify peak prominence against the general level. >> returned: 0.8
